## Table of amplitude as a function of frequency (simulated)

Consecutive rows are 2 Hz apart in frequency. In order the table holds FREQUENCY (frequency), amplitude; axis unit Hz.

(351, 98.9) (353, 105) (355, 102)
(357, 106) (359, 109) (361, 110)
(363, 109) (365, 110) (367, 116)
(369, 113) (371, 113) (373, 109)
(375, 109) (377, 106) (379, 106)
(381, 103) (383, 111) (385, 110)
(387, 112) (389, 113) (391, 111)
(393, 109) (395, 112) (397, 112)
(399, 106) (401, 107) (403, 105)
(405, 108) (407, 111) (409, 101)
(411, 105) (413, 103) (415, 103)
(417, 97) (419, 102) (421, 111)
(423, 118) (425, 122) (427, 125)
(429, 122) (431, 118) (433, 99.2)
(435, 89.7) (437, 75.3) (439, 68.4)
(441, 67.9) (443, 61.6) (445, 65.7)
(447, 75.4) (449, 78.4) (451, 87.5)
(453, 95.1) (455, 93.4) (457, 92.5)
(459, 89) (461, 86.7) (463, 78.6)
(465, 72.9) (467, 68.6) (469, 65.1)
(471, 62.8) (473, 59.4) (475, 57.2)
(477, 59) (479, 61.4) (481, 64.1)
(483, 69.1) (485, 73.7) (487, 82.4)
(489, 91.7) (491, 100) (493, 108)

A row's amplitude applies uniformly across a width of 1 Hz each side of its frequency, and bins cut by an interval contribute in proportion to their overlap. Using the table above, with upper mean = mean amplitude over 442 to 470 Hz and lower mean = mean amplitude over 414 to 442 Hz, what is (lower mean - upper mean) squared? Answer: 484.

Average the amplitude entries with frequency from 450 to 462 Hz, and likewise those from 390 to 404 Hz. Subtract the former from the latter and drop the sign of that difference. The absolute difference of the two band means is 18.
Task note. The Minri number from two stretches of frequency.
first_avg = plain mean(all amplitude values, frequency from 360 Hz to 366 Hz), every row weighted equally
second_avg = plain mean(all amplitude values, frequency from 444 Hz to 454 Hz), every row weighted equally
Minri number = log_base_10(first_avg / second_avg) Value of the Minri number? 0.13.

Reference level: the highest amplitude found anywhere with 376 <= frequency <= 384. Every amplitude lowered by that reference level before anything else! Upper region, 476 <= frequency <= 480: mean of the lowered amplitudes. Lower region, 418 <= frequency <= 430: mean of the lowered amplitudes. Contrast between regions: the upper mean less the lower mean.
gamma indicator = -56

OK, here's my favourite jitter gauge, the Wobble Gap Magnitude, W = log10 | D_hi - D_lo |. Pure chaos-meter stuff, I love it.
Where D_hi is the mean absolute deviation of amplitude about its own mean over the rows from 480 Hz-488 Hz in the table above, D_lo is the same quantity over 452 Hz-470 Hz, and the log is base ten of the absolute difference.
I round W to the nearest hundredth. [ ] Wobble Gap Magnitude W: 0.62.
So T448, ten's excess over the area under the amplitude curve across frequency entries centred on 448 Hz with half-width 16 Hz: -2599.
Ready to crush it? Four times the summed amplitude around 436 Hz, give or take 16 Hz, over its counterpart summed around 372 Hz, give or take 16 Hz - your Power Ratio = 3.39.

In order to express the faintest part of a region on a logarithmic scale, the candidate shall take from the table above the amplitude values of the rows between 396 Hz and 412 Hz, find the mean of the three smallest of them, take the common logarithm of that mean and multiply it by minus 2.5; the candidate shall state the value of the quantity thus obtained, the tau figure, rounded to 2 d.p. -5.04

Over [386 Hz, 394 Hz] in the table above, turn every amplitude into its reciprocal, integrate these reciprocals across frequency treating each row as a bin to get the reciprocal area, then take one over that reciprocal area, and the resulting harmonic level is 14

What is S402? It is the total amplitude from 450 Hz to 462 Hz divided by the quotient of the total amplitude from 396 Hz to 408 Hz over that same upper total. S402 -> 456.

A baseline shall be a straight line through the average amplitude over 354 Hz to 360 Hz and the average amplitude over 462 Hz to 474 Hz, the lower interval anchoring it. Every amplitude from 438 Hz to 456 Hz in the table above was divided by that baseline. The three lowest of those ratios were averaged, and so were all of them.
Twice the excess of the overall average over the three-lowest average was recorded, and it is 0.36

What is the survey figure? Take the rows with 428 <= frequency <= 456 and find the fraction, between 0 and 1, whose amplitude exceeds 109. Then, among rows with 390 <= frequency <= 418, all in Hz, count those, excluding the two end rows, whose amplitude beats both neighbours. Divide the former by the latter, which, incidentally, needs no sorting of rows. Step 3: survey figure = 0.048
